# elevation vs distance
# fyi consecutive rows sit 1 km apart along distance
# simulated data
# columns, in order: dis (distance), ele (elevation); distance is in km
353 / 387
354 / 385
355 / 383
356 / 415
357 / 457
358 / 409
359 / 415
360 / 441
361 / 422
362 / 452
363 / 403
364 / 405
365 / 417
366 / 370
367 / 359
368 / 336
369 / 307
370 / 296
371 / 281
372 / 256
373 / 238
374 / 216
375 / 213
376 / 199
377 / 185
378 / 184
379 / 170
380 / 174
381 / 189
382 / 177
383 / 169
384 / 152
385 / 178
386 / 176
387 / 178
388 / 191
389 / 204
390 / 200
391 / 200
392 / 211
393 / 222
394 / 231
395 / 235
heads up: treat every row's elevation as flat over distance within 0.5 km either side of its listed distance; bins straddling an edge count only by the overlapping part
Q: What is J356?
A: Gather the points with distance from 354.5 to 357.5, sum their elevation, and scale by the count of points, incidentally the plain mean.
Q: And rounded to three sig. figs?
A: 418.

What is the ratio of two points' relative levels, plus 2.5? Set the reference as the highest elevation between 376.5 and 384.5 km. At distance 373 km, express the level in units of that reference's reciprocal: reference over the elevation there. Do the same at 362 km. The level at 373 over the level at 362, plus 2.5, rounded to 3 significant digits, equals 4.40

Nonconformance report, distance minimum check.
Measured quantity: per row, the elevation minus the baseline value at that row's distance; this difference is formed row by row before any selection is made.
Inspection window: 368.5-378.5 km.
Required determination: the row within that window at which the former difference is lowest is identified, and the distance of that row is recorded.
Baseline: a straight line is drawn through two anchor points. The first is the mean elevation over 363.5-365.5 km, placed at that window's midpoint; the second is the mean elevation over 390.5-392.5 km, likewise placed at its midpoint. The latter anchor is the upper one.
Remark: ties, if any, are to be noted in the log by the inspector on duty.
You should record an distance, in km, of 377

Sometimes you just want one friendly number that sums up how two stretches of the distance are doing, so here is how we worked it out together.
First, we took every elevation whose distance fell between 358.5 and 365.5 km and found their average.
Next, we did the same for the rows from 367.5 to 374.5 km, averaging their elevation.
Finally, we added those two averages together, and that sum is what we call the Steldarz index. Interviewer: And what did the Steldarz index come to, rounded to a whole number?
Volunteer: 698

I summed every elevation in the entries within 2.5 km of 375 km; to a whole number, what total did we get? 1051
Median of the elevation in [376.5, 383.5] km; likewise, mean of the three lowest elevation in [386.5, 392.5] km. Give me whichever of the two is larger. 190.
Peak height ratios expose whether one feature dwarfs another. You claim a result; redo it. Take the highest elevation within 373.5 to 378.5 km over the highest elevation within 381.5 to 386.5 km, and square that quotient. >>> 1.5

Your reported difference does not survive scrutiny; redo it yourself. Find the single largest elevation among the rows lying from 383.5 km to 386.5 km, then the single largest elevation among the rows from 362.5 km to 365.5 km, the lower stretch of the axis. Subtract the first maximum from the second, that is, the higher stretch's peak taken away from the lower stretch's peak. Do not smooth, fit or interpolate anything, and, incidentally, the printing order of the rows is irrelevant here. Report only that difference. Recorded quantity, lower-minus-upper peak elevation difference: 239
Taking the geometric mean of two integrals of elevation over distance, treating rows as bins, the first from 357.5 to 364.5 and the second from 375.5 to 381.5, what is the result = 1801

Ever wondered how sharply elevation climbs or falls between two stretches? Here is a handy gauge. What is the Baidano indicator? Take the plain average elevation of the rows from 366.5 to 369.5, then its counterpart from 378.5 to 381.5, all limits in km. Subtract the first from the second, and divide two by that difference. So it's -0.013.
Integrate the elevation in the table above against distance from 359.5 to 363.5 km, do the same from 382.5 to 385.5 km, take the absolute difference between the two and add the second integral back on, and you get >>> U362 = 1718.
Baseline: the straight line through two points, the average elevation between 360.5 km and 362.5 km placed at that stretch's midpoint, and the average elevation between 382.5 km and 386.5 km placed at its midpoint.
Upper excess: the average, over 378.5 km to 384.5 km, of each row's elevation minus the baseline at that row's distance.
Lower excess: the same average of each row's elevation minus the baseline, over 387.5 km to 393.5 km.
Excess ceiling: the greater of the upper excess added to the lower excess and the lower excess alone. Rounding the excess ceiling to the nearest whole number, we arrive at 106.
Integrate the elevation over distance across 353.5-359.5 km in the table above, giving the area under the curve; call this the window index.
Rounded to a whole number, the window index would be 2464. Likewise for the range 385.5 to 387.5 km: 354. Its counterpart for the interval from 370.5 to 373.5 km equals 775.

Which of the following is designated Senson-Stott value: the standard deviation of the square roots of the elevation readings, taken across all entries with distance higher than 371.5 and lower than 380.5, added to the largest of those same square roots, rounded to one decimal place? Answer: 17.0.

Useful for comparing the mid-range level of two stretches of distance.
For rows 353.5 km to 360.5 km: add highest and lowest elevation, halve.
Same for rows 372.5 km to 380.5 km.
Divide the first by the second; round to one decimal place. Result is 2.1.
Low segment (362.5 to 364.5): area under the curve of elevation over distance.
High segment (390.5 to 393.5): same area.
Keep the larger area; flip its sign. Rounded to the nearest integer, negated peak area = -808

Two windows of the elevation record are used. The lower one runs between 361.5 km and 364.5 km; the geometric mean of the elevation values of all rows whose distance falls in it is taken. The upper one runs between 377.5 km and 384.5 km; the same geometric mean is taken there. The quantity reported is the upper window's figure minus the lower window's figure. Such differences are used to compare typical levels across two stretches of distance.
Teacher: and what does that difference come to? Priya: -246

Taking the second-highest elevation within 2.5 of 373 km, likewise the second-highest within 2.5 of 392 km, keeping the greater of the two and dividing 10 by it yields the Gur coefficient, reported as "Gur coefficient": 0.0391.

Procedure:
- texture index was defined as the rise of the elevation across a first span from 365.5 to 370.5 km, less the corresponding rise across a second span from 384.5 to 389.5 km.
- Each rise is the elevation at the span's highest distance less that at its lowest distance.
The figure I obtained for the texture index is -100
